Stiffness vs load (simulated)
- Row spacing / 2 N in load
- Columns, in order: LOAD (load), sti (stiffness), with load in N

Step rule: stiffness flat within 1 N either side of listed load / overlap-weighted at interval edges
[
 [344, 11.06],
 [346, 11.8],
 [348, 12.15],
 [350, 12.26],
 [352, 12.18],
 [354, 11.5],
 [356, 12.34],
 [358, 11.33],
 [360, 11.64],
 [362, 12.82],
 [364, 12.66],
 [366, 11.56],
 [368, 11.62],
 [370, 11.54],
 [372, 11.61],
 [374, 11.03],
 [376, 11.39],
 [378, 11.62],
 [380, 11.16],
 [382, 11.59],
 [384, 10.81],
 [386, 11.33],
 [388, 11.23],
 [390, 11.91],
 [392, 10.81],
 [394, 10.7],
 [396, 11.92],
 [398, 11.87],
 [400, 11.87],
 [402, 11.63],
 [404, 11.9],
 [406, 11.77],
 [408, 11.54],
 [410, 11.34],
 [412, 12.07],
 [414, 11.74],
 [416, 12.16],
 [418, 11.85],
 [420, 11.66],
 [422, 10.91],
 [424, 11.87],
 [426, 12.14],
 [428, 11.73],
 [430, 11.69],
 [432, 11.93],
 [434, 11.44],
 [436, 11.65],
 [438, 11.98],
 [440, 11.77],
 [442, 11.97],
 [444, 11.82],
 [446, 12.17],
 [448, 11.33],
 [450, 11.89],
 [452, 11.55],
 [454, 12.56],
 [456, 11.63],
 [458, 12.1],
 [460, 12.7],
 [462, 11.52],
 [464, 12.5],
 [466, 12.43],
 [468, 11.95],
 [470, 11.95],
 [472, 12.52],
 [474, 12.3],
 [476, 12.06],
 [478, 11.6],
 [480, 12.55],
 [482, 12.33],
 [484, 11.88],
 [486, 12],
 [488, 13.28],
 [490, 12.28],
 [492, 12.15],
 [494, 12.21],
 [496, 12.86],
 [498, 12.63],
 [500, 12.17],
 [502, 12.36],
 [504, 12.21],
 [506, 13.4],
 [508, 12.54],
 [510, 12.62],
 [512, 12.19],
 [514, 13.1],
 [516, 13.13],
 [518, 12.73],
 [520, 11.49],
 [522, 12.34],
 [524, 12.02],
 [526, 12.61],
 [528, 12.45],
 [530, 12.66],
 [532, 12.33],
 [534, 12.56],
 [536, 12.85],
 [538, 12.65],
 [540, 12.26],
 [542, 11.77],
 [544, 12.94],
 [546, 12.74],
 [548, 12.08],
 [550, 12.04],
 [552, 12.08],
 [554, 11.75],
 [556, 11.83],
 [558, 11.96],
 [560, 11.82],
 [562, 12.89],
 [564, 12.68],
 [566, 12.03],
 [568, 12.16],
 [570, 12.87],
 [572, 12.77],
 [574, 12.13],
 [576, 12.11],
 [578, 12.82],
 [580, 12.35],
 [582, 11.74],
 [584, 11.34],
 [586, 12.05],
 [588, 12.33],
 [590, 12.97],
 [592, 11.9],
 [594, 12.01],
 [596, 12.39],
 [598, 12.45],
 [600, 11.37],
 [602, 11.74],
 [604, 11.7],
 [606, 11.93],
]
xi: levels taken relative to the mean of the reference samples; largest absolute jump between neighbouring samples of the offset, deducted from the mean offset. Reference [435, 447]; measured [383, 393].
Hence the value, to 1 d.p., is -1.8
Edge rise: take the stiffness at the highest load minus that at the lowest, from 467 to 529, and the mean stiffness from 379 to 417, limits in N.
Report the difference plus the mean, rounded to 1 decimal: 12.0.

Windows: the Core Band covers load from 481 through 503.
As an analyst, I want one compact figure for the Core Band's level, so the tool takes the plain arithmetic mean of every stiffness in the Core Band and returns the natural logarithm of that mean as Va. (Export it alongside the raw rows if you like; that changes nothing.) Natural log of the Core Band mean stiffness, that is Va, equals 2.516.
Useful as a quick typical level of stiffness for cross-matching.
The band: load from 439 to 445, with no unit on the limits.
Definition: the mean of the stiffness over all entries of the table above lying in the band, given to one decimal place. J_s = 11.9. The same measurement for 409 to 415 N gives 11.7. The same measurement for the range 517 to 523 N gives 12.2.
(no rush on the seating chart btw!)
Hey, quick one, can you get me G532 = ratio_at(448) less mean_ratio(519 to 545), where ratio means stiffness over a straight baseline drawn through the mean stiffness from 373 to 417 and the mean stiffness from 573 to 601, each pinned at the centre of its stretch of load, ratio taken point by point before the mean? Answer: -0.066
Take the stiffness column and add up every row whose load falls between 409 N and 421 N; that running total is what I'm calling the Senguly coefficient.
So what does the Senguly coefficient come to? 71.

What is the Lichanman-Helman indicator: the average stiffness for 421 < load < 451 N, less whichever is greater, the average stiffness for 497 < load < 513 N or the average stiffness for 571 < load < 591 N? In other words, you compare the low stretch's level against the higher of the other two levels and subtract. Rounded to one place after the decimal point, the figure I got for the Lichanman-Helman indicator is -0.8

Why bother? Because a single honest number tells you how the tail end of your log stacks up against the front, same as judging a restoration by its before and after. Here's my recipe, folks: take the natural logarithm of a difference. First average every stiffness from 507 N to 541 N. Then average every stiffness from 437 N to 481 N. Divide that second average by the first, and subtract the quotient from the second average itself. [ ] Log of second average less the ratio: 2.40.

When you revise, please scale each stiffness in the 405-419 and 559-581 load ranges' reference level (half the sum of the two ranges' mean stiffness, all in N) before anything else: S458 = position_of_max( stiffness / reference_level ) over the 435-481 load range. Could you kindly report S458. 460 N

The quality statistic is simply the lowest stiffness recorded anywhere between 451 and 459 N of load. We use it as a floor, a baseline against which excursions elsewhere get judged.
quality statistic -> 11.55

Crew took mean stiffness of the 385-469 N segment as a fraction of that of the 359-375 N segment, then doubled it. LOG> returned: 1.99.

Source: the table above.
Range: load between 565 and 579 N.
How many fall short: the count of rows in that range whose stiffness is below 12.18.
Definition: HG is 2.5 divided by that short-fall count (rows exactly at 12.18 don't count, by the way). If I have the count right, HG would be 0.6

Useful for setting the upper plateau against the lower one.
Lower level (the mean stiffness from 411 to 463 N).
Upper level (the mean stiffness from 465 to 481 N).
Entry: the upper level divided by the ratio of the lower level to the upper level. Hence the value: 12.5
